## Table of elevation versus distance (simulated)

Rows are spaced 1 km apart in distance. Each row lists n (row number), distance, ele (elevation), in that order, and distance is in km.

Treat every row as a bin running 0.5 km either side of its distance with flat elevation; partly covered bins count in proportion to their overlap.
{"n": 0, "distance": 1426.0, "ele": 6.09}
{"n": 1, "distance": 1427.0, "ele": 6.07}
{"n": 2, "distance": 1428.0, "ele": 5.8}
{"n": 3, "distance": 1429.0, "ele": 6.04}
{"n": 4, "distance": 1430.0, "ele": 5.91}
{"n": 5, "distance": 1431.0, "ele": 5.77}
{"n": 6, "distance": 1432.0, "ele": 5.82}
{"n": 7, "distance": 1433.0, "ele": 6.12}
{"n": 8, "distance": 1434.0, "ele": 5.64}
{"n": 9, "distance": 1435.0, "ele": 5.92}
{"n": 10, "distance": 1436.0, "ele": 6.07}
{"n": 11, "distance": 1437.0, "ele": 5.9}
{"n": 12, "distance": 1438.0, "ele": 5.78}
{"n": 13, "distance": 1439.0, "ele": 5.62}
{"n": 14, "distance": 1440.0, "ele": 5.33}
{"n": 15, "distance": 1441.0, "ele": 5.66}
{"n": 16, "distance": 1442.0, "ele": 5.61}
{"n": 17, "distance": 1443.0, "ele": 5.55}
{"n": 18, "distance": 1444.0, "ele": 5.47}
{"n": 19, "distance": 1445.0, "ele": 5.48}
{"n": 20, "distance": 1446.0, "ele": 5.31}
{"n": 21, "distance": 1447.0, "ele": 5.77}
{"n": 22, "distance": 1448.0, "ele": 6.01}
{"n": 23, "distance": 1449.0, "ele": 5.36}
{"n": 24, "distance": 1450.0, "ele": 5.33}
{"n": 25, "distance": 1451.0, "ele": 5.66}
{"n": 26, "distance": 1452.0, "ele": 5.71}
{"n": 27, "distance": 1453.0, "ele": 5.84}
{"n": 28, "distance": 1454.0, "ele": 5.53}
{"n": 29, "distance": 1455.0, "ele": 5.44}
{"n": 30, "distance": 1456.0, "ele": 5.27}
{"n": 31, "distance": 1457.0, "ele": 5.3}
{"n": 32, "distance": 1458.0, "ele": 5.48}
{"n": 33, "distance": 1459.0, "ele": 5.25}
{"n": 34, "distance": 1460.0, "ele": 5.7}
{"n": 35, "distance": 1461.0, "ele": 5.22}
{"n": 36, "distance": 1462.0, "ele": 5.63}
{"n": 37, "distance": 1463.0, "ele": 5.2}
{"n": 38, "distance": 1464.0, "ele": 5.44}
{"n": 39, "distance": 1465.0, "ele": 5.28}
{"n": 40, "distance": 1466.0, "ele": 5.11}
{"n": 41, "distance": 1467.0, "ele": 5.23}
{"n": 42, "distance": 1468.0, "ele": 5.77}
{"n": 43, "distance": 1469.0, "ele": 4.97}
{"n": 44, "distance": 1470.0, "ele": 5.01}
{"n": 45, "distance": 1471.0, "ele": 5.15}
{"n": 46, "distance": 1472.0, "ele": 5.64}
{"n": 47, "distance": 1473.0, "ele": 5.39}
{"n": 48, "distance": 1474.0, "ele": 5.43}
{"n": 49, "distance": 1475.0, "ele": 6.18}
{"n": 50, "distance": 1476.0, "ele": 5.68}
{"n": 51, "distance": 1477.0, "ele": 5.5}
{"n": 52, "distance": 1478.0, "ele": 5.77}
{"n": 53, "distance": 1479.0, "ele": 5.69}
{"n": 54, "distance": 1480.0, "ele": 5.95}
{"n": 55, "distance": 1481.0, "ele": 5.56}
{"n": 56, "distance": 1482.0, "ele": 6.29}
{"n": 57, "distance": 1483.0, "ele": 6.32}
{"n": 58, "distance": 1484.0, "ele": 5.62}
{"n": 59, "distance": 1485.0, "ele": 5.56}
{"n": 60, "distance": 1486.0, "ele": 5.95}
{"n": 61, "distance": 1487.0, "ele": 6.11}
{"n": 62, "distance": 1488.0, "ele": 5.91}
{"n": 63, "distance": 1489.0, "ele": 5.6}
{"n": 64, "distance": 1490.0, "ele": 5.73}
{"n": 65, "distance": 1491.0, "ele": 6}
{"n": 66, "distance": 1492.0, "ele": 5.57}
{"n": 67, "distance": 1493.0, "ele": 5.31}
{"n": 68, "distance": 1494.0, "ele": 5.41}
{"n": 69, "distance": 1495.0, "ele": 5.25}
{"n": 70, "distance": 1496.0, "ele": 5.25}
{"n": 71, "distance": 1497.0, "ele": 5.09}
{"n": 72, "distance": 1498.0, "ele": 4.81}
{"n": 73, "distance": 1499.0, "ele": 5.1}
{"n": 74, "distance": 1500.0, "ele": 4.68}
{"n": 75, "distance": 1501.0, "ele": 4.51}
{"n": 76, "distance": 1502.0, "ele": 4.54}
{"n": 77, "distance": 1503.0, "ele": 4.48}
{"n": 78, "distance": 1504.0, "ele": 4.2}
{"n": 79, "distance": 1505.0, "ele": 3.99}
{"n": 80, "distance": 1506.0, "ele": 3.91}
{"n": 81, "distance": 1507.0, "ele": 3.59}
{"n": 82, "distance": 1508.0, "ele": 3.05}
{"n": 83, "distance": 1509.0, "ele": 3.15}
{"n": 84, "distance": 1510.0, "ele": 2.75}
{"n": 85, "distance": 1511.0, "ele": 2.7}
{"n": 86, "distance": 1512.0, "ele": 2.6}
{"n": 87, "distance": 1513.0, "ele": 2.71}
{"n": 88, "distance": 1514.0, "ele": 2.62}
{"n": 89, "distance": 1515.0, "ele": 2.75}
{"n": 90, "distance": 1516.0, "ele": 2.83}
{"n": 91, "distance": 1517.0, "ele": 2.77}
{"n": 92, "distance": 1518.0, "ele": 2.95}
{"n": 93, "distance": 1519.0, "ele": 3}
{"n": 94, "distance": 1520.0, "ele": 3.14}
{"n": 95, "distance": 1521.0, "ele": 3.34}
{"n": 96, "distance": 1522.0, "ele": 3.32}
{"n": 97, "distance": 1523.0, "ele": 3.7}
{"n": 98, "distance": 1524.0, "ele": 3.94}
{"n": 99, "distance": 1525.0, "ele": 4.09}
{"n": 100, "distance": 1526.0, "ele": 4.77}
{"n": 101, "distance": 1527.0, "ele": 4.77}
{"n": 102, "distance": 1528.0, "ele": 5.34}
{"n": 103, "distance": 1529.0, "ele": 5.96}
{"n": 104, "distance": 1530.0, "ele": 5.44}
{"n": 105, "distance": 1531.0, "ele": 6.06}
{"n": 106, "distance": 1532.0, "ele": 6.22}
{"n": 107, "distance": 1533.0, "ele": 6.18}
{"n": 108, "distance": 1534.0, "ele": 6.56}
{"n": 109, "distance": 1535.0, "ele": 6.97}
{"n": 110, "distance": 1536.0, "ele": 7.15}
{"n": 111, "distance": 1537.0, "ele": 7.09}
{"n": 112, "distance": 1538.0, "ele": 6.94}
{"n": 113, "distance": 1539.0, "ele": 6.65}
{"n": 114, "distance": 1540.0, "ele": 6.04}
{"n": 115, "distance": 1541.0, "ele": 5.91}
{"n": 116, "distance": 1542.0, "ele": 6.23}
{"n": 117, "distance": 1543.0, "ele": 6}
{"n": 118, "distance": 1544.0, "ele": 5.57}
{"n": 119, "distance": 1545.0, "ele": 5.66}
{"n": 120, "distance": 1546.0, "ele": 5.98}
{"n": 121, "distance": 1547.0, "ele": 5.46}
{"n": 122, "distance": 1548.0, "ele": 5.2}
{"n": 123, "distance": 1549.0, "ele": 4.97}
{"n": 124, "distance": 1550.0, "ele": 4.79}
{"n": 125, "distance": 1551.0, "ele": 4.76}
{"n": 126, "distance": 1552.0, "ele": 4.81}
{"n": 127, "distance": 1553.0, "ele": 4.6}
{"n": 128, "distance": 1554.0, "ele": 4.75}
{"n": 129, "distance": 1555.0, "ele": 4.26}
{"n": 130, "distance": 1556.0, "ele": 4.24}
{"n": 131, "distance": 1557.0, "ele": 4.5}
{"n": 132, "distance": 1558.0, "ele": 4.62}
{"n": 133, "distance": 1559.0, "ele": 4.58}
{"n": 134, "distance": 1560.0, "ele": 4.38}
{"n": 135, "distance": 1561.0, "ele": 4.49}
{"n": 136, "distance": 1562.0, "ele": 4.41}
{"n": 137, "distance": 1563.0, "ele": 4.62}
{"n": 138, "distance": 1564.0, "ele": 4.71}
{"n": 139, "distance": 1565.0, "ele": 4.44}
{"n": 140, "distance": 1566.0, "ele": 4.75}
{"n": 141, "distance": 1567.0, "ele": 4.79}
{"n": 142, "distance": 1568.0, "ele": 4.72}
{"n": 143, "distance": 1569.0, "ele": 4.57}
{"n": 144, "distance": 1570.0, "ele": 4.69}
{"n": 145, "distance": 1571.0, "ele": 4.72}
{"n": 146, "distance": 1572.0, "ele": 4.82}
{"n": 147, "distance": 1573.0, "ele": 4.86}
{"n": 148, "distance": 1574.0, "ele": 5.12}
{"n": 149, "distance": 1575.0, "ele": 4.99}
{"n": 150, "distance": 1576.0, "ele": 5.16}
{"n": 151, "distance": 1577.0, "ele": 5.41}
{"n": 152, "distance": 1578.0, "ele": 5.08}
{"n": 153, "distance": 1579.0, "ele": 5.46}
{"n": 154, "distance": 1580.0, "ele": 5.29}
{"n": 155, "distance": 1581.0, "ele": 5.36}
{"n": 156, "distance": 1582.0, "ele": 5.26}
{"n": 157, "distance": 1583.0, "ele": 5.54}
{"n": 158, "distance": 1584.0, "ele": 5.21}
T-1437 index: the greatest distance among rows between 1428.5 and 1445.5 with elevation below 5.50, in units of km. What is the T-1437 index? 1445.0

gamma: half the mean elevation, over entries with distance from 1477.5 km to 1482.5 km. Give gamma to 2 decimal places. 2.93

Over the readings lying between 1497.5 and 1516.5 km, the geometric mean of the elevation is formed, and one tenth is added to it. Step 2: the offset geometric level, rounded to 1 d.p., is 3.6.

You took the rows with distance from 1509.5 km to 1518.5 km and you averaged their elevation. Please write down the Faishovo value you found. 2.7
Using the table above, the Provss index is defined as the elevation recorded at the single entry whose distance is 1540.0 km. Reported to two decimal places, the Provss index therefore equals 6.04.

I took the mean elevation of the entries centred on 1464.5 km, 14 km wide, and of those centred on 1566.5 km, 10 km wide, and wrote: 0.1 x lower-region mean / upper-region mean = 0.115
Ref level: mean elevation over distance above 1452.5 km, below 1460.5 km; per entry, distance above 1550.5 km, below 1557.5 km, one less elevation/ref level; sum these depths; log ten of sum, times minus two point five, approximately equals -0.2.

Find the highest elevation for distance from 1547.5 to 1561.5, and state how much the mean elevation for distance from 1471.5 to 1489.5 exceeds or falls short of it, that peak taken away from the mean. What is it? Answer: 0.6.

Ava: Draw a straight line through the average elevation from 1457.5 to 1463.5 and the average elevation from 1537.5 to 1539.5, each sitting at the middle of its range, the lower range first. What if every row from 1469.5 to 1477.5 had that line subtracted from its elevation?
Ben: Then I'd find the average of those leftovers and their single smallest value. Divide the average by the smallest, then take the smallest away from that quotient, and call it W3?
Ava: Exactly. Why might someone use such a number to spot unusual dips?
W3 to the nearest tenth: 0.8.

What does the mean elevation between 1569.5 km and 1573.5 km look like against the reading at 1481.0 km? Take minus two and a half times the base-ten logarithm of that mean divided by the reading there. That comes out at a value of 0.17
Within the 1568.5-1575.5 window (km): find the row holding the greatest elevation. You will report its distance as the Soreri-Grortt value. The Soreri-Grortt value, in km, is 1574.0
